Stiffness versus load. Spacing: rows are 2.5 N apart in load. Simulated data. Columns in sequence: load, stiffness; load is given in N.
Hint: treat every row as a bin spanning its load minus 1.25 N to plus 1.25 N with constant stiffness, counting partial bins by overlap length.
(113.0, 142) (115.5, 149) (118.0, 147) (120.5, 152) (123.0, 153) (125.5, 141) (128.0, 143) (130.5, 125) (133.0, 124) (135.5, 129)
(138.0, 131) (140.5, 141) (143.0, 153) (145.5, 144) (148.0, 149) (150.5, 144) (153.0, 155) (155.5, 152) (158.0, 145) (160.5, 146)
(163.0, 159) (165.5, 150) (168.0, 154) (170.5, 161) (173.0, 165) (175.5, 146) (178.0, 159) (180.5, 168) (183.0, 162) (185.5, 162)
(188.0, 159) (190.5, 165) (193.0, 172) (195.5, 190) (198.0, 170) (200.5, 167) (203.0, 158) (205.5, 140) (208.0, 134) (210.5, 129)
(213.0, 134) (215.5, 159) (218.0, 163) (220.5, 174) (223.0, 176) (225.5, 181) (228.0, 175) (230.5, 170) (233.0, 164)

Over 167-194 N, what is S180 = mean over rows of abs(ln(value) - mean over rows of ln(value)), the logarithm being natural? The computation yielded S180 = 0.031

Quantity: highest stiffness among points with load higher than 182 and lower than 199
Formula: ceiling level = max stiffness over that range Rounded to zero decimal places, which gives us 190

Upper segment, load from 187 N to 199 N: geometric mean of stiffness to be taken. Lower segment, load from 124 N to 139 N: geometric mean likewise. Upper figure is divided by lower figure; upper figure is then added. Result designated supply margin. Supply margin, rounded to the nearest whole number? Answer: 172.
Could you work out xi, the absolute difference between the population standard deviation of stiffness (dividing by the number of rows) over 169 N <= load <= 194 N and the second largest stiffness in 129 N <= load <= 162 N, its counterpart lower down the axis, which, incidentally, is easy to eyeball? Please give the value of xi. 146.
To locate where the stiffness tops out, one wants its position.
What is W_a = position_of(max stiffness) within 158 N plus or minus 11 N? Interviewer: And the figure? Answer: 163.0 N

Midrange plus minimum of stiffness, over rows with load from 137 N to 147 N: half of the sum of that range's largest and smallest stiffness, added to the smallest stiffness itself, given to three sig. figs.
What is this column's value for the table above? 273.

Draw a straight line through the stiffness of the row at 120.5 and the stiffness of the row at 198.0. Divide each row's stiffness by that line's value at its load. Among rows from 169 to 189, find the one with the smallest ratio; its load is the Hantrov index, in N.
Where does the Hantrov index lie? 175.5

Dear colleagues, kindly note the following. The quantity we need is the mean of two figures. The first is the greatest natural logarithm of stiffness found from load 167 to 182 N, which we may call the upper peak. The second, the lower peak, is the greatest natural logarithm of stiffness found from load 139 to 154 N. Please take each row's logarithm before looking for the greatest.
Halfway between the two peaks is 5.08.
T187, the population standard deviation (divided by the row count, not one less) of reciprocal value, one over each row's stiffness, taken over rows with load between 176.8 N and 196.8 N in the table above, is 0.0003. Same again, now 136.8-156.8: 0.0004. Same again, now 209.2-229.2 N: 0.0008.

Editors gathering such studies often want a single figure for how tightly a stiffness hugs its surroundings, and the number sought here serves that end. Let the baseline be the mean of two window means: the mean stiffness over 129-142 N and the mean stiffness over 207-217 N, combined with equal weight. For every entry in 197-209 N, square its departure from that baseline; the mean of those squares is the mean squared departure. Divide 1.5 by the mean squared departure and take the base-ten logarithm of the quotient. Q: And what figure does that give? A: -2.6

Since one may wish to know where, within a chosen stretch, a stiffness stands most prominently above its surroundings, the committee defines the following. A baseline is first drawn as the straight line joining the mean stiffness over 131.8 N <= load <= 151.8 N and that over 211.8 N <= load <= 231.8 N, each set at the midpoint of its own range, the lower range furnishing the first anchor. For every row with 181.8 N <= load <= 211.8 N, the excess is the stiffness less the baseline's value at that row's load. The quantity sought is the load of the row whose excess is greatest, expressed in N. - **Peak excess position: 195.5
